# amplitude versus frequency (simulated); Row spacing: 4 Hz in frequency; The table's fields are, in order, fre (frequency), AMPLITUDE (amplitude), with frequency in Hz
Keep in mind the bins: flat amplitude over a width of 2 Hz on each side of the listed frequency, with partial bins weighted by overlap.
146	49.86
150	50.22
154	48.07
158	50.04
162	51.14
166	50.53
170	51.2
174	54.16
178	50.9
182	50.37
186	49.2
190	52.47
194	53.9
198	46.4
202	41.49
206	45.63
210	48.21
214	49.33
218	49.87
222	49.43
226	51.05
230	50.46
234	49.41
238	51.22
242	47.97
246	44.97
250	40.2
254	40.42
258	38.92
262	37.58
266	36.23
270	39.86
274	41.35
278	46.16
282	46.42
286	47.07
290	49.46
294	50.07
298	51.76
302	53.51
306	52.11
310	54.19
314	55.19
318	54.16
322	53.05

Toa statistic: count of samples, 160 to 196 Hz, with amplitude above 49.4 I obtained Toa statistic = 8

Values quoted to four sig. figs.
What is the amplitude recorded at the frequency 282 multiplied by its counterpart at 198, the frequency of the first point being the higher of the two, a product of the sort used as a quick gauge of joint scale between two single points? 2154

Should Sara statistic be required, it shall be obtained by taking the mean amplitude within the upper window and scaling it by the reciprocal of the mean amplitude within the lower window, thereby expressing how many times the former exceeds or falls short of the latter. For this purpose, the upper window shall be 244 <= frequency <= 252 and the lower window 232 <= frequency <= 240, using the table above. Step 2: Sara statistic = 0.85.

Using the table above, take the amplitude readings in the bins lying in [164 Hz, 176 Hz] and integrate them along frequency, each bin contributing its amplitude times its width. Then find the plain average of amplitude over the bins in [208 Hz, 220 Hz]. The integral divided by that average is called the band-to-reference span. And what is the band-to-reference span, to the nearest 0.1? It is 12.7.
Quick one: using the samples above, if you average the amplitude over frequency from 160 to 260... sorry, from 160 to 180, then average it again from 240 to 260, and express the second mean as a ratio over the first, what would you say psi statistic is 0.82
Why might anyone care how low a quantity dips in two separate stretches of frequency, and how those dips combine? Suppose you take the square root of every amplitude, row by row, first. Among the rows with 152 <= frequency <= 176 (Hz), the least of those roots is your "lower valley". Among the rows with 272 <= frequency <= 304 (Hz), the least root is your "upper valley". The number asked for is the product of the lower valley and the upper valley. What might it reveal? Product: 45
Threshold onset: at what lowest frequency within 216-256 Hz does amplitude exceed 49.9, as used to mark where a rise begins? 226 Hz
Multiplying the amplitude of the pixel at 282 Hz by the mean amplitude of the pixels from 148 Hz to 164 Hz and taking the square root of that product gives 48.1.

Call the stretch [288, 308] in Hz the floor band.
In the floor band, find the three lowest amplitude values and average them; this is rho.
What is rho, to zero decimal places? 50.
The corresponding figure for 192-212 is 45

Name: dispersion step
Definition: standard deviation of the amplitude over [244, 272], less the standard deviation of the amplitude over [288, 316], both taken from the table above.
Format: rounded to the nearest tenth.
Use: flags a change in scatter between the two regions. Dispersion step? 0.6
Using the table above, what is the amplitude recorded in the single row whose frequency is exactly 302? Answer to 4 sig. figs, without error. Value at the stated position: 53.51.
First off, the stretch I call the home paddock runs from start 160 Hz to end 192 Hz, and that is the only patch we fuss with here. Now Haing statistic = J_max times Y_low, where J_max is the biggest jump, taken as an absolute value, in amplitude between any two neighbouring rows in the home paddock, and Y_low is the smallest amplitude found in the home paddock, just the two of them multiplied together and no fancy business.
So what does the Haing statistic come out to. 161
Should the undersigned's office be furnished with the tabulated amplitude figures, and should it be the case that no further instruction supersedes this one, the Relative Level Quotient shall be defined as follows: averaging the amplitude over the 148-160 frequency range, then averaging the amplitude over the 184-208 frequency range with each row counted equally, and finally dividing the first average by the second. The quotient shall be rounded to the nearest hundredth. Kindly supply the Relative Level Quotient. 1.03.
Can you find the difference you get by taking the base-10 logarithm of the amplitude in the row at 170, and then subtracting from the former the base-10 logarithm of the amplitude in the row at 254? 0.10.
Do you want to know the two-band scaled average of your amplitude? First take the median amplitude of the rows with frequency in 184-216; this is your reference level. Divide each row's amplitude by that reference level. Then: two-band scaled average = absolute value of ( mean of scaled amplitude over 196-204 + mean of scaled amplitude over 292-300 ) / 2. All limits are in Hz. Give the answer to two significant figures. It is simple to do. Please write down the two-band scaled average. 0.97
